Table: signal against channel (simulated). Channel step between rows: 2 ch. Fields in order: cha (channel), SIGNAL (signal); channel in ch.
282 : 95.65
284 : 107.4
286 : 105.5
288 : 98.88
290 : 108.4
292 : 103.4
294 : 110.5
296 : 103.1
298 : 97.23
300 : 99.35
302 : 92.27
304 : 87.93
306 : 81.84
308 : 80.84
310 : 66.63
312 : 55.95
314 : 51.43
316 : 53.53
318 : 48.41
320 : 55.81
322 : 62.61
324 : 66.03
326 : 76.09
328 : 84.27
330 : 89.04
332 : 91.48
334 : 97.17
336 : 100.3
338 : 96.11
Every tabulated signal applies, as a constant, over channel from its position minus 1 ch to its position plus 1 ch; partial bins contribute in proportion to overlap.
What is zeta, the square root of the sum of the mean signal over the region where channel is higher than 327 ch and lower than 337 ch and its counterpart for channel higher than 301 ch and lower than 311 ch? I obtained 13.2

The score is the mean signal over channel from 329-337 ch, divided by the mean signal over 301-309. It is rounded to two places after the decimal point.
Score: 1.10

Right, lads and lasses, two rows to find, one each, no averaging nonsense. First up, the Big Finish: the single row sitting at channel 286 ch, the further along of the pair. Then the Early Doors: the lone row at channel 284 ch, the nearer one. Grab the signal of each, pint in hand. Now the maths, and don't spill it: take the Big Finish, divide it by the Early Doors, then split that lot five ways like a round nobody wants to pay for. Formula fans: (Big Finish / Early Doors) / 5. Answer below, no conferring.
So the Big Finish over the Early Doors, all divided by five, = 0.196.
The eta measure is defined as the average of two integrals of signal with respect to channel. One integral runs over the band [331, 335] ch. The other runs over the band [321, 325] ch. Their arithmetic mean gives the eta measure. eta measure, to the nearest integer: 317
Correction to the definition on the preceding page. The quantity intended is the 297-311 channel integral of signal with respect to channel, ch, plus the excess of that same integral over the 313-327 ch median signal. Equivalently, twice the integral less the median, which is 2369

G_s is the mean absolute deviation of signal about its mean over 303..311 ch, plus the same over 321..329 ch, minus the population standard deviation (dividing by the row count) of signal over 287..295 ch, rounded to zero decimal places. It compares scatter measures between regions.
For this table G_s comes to 10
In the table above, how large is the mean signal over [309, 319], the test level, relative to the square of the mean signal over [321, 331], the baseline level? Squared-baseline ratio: 0.010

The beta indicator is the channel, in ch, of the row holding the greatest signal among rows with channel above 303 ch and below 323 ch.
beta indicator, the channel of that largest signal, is 304 ch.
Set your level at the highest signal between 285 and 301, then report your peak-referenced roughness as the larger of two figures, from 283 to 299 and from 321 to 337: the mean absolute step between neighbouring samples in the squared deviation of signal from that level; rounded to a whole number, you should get 313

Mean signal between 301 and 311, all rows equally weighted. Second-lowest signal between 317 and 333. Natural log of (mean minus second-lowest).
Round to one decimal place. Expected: 3.3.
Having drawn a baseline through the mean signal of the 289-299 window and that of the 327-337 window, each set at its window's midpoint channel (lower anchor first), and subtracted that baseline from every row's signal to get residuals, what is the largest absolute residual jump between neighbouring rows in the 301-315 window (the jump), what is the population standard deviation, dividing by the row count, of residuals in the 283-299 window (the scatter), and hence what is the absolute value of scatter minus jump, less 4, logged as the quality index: 5.5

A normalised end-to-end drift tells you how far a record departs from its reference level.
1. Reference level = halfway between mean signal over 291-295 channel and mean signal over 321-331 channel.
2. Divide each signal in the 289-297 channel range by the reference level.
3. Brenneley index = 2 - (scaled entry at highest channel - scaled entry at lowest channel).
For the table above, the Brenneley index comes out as 2.06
